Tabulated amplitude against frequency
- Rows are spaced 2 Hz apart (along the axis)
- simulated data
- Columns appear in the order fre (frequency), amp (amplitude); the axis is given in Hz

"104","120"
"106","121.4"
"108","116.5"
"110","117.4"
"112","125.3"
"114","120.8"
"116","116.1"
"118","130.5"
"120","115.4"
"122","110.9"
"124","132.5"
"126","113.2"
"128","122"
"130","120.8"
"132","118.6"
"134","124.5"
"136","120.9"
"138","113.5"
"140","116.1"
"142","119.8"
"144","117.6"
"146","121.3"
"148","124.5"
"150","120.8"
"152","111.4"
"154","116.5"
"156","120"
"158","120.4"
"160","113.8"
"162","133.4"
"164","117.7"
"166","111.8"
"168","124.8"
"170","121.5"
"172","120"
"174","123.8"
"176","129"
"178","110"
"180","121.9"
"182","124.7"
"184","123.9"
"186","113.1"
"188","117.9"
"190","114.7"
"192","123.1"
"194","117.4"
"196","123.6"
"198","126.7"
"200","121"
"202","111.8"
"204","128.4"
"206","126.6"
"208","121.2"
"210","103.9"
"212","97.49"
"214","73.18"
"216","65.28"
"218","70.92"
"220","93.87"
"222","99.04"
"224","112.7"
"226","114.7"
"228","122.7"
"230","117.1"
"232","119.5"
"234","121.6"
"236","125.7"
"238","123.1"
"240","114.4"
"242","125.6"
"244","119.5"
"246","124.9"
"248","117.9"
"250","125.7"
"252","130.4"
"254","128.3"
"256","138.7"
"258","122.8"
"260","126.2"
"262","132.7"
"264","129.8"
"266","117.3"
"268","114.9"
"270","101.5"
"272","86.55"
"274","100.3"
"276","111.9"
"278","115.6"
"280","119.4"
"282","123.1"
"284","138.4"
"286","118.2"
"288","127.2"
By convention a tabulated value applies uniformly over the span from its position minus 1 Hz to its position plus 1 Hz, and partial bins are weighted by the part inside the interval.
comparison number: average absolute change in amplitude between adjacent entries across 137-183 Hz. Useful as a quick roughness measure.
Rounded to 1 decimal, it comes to 6.6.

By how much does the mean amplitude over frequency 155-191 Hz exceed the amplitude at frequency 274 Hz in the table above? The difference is 20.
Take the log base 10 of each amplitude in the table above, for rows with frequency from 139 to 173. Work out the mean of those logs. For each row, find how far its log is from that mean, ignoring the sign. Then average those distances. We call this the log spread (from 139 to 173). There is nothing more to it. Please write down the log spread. 0.014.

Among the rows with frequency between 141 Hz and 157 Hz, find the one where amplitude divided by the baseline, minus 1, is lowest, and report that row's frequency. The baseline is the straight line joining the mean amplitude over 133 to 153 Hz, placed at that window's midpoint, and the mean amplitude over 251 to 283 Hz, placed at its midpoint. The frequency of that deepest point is 152 Hz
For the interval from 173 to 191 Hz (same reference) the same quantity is 178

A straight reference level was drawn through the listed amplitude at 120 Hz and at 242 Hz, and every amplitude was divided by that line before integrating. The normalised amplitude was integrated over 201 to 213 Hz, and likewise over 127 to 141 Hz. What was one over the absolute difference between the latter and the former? 0.32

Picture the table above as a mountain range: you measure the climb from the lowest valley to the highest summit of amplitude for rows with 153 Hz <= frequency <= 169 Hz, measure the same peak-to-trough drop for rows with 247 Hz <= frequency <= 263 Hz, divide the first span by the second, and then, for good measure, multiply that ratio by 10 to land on 10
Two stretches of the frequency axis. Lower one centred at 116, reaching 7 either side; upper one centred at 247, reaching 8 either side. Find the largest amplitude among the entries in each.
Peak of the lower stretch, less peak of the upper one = 0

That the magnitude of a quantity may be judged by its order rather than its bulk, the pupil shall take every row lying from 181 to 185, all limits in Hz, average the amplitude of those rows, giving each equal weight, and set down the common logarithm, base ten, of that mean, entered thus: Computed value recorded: 2.09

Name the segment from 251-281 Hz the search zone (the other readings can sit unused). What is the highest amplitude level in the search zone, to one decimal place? 138.7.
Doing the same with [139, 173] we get 133.4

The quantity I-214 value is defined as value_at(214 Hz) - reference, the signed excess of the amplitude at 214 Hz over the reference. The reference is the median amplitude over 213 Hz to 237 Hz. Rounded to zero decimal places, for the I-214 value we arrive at -41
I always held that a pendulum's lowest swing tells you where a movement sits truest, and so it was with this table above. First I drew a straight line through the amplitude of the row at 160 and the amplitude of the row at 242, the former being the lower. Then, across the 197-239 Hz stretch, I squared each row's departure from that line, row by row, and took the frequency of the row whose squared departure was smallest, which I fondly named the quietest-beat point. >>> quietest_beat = 208 Hz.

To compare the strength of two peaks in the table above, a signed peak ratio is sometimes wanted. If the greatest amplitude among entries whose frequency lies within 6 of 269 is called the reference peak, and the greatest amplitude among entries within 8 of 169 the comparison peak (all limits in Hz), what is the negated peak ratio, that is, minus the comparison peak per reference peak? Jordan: -1.03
